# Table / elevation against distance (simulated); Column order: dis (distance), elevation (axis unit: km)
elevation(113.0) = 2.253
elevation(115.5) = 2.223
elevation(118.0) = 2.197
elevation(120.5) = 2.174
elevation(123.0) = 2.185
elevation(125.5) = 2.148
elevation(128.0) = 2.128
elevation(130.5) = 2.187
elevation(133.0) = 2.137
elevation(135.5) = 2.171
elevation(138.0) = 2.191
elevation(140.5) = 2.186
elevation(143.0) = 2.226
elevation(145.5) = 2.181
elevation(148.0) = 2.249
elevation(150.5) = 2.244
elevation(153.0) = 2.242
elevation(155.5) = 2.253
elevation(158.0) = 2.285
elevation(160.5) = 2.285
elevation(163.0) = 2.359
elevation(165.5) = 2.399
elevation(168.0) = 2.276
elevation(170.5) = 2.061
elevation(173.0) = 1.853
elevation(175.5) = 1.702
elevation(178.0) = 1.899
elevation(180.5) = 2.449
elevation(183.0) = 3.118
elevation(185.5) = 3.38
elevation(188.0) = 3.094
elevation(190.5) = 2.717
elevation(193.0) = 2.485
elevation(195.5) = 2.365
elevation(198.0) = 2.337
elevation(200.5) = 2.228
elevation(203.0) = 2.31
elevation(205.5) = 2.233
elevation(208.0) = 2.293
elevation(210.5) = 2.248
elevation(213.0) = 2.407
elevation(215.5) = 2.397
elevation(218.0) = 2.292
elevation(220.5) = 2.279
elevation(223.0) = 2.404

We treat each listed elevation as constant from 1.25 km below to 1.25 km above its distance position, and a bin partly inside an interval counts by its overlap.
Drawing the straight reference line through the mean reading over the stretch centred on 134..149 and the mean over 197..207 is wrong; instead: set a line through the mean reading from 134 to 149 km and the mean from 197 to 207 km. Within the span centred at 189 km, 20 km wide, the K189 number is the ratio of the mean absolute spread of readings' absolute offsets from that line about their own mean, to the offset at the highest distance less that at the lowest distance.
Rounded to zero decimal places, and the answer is -3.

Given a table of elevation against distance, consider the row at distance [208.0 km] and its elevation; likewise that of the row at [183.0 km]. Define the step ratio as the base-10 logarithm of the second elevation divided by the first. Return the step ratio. 0.13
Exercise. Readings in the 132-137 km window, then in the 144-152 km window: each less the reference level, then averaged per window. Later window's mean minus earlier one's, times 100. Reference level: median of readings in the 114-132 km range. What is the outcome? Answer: 7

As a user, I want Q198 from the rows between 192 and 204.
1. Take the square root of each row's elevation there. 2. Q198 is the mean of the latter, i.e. 1.53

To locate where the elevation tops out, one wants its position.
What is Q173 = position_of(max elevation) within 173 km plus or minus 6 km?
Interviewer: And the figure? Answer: 168.0 km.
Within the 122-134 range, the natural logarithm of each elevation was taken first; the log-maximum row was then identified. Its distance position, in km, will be 130.5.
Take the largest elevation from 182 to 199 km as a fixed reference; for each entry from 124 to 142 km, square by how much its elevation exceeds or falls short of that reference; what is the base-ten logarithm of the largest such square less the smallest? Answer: -0.8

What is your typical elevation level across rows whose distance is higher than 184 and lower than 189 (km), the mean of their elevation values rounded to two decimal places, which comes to 3.24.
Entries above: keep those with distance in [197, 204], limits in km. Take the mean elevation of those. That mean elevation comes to 2.29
